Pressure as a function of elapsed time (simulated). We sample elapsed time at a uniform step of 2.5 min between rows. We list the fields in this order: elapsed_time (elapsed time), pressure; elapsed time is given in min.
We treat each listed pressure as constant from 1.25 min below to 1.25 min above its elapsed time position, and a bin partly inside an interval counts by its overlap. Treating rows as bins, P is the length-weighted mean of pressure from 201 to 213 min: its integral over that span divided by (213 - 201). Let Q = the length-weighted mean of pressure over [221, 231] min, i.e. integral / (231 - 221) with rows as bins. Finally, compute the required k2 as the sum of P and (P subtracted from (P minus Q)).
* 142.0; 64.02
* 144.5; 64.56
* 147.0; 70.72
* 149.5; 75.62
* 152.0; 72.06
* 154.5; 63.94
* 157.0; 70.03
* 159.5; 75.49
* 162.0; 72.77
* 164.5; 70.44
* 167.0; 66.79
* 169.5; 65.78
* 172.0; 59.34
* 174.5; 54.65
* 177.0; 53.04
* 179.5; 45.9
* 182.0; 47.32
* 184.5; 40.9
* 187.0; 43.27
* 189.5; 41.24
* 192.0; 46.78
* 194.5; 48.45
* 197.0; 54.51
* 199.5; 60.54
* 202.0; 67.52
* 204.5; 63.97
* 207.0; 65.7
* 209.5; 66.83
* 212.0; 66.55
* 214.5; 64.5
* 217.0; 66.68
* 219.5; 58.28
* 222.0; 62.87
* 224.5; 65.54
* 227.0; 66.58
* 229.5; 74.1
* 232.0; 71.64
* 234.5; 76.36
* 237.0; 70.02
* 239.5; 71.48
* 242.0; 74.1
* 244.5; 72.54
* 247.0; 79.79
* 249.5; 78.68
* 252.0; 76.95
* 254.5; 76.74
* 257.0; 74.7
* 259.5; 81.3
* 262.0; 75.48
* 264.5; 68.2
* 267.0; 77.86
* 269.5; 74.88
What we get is -1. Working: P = 66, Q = 67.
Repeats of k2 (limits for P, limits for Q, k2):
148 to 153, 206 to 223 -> 9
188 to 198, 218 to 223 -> -13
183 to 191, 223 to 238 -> -28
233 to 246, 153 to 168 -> 3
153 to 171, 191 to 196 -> 21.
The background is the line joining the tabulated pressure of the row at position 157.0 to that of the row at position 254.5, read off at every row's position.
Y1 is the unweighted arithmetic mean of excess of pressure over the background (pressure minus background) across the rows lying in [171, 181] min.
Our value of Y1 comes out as -18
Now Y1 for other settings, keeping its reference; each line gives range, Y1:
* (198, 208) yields -9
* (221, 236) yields -5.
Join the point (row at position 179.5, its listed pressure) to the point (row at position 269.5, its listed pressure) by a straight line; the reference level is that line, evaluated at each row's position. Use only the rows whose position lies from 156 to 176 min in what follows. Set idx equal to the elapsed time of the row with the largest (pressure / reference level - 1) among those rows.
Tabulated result 159.5 min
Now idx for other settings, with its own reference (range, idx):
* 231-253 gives 234.5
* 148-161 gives 149.5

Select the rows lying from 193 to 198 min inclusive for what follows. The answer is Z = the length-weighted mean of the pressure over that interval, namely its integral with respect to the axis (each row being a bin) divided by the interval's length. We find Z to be 51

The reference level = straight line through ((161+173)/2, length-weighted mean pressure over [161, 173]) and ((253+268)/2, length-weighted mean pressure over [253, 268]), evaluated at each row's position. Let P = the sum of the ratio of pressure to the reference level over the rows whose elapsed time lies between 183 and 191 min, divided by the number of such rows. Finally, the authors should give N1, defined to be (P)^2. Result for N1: 0.37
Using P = 0.61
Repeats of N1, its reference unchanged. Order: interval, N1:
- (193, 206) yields 0.71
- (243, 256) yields 1.06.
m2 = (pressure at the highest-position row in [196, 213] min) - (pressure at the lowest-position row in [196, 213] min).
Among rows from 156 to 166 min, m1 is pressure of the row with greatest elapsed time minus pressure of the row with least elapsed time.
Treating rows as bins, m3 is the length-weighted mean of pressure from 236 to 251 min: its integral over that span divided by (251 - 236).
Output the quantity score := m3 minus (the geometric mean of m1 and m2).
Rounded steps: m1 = 0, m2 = 12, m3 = 75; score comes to 72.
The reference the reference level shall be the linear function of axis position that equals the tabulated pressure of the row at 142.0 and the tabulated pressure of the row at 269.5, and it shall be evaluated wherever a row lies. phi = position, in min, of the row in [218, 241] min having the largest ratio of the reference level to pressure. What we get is 219.5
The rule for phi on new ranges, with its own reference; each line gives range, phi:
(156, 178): 177.0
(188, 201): 189.5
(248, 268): 264.5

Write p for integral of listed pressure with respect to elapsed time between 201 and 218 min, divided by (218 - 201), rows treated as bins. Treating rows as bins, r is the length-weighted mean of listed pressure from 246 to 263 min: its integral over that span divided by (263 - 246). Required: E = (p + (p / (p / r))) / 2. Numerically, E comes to 72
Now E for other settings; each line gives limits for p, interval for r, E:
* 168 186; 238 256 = 64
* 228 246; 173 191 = 60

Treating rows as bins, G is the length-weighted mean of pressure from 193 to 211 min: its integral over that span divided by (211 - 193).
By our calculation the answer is 61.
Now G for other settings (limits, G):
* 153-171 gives 69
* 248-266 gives 76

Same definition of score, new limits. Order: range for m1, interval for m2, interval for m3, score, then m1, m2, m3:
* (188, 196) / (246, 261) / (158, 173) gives 65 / 7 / 2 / 69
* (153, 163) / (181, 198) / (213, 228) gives 56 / 9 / 7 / 64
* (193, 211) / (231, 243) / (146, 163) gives 65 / 18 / 2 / 72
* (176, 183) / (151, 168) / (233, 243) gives 67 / -6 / -5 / 73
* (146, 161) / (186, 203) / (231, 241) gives 62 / 5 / 24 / 72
